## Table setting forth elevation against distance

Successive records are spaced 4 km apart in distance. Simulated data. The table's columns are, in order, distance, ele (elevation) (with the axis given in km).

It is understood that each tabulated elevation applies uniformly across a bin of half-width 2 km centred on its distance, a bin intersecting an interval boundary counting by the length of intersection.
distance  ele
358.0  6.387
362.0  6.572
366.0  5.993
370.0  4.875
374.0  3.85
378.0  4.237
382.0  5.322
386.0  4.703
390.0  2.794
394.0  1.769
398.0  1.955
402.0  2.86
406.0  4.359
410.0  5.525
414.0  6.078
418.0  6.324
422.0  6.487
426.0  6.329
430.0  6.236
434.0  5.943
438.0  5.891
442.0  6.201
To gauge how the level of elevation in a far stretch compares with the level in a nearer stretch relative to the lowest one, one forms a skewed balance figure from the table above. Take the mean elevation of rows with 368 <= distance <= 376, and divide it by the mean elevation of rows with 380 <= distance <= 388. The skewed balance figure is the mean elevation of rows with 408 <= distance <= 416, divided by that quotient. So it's 6.7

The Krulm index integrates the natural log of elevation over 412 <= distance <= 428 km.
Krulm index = 29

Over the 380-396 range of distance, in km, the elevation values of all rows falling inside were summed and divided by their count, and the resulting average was 3.6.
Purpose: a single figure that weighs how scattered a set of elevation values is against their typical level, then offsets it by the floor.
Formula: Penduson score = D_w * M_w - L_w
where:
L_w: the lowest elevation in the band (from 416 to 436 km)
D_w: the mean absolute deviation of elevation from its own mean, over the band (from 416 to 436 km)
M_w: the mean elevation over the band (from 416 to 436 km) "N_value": -5.1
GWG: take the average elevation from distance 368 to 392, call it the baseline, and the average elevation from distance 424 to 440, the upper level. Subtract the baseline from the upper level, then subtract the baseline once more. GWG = -2.5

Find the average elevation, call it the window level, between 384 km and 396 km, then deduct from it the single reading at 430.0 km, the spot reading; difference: -3.1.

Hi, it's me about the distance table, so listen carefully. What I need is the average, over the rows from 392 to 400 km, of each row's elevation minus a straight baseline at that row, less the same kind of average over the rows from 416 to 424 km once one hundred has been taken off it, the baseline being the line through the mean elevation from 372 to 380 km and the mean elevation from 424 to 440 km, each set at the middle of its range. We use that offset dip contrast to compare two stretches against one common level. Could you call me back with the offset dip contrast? 96.3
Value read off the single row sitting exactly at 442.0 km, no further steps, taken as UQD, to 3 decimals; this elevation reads 6.201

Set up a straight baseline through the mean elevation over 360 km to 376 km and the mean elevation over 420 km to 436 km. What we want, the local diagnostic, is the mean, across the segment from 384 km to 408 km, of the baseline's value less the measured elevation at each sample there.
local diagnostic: 2.7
